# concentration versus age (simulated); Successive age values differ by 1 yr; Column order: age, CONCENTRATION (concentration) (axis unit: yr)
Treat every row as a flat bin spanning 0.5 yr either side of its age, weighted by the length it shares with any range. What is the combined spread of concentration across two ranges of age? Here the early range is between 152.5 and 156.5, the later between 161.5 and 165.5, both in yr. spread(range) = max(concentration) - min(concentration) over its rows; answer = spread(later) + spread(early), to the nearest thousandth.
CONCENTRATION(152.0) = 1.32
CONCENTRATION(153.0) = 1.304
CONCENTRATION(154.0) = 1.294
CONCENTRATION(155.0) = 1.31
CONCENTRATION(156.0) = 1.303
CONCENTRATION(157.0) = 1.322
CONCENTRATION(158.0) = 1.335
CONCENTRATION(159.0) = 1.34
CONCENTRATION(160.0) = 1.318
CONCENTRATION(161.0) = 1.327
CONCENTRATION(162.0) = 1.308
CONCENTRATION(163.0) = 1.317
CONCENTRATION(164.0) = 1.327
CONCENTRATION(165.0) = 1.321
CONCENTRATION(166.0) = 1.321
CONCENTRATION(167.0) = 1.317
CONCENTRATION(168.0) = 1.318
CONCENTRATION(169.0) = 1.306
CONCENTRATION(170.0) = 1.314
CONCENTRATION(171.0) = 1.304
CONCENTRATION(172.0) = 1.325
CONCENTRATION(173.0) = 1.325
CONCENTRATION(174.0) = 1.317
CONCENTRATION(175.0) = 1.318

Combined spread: 0.035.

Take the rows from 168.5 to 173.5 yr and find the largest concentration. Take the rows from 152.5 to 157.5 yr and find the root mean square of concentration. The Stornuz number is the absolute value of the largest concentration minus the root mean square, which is 0.018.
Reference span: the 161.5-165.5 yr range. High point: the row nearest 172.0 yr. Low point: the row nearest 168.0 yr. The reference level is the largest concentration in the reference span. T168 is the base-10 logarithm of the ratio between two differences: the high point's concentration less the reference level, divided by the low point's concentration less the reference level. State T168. -0.7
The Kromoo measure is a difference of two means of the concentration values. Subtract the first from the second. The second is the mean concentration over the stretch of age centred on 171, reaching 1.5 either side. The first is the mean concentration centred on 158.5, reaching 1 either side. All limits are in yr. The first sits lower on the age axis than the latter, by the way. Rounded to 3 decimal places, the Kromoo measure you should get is -0.023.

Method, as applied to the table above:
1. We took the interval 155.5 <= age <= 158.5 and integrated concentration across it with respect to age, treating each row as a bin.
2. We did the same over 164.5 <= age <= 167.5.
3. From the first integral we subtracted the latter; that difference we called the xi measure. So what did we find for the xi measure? 0.001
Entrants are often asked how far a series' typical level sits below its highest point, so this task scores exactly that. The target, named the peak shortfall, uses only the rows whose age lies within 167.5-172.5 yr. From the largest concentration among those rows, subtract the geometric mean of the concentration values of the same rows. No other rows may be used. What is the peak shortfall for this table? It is 0.012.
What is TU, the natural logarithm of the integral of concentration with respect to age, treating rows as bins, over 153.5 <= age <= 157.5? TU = 1.65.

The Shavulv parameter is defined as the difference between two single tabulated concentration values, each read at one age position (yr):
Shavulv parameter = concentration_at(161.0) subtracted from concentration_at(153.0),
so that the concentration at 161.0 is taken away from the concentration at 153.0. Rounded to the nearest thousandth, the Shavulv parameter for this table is -0.023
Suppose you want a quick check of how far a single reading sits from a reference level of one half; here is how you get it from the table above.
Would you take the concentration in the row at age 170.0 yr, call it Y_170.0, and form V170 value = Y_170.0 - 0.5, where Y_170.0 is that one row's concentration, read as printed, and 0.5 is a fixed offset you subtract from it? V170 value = 0.814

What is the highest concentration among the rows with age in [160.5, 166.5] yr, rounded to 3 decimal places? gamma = 1.327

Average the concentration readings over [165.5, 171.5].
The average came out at 1.31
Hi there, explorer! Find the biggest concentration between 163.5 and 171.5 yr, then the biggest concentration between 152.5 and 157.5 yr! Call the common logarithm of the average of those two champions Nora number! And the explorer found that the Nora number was 0.1221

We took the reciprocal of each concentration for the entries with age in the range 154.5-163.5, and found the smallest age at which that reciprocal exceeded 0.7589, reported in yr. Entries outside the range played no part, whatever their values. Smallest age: 155.0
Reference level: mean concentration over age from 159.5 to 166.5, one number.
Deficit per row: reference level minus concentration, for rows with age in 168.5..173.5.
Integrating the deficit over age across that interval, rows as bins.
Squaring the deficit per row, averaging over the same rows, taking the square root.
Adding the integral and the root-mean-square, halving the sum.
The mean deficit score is 0.018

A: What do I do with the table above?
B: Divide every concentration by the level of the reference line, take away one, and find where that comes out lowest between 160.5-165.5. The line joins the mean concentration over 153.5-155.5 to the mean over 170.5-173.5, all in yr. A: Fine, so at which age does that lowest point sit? 162.0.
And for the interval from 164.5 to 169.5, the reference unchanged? 169.0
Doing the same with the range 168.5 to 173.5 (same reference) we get 171.0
